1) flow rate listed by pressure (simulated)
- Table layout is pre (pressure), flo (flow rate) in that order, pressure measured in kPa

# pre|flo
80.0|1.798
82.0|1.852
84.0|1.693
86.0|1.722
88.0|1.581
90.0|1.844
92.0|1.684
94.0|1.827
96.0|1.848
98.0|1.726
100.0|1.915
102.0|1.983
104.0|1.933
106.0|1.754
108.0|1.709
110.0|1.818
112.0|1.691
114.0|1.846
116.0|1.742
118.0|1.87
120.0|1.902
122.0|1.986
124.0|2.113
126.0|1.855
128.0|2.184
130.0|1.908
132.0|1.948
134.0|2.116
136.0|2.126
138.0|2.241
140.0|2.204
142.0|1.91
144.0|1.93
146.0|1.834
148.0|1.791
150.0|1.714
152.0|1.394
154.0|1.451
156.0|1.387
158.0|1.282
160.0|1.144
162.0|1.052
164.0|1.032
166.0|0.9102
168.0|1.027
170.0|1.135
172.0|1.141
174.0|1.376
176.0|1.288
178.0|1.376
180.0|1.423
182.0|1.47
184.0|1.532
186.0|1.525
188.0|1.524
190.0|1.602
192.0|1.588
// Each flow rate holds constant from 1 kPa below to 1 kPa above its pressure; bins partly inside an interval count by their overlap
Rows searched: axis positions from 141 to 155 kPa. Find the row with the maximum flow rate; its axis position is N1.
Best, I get 144.0 kPa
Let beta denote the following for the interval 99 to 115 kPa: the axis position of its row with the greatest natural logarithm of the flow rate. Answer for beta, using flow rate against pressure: 102.0 kPa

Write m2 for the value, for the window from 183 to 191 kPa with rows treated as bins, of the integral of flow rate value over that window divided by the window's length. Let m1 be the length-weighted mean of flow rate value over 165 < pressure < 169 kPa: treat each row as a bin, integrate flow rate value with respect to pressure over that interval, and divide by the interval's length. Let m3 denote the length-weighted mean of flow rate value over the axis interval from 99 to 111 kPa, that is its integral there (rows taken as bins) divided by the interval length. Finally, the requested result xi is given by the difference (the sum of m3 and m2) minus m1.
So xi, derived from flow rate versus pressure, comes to 2.4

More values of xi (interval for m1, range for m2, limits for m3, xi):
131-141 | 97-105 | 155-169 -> 0.9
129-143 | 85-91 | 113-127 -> 1.6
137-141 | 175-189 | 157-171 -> 0.3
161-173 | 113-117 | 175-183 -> 2.1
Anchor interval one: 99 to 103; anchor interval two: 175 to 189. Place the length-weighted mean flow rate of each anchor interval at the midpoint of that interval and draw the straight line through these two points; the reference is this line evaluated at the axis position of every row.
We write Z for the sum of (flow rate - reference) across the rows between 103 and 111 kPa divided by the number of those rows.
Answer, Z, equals -0.11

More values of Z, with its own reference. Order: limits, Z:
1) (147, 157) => -0.09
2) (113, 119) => -0.04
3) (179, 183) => -0.01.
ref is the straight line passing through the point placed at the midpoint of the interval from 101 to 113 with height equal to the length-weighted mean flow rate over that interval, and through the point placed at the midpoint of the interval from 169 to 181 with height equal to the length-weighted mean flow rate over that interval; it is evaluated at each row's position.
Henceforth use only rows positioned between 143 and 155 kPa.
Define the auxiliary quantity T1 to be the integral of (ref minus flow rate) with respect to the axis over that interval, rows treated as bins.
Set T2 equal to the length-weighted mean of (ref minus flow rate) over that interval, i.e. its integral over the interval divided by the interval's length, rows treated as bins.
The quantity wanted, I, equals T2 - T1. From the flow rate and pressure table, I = 2.1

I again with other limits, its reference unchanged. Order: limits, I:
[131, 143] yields 5.6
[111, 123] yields 1.1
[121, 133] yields 3.7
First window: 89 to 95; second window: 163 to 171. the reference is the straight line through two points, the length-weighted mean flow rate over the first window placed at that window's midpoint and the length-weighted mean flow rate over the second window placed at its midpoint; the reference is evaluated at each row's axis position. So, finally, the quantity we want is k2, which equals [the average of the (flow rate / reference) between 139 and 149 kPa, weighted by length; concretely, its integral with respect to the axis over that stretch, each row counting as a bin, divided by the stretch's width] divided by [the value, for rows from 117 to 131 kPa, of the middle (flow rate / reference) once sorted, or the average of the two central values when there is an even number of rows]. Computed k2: 1.14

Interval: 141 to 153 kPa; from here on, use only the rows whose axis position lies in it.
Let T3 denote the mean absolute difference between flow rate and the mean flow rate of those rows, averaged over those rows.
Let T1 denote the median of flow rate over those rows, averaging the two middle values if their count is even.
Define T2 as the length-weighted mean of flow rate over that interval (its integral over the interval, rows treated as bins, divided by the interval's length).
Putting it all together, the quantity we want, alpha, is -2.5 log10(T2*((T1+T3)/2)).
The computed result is -0.6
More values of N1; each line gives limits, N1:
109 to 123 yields 122.0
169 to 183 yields 182.0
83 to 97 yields 96.0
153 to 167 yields 154.0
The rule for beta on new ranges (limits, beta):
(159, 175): 174.0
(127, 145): 138.0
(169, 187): 184.0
